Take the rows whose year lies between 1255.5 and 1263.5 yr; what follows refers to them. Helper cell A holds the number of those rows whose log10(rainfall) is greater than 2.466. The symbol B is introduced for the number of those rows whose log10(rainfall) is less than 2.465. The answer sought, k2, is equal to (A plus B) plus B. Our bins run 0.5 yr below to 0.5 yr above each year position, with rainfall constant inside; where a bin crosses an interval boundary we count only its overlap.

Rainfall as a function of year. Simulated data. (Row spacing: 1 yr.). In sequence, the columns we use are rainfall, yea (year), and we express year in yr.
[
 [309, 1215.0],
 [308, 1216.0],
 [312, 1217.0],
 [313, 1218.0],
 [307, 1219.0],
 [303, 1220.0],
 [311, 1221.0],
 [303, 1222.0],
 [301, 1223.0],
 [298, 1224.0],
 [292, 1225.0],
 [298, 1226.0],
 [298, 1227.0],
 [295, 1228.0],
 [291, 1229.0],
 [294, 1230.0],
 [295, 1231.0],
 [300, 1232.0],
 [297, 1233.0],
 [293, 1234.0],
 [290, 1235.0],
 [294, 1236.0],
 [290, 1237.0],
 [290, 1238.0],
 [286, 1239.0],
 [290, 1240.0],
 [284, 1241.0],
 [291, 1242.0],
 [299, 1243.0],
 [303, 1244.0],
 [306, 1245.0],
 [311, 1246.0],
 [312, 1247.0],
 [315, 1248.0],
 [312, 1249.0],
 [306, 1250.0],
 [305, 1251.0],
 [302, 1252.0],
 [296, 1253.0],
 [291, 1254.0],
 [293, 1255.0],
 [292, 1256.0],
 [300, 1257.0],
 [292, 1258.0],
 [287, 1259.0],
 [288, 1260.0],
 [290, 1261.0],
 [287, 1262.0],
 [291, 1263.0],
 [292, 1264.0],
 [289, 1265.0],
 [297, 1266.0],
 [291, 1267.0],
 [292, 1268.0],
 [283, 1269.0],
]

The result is 11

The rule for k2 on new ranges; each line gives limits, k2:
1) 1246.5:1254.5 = 9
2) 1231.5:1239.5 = 12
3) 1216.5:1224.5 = 8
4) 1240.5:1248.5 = 10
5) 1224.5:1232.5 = 8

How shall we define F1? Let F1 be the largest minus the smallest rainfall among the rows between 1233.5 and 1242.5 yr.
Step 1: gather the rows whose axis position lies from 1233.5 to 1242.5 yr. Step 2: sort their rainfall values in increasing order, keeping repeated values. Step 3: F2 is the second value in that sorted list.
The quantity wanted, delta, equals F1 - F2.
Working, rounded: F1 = 10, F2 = 286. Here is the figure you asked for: -276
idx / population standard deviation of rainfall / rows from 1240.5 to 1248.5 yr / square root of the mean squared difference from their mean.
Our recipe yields 10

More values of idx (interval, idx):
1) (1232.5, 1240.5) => 3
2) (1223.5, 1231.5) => 3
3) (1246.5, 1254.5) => 8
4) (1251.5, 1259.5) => 5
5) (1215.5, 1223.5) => 4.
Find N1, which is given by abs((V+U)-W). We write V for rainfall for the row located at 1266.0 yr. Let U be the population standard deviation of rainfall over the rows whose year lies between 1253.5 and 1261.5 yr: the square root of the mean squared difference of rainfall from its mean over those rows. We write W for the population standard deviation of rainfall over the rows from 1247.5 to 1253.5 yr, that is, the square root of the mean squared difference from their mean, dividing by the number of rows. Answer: 294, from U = 4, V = 297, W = 6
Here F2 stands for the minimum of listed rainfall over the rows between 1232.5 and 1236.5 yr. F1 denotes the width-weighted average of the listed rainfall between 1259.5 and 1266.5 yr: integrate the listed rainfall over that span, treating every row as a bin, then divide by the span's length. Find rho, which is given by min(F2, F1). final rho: 290.0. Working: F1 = 290.6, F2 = 290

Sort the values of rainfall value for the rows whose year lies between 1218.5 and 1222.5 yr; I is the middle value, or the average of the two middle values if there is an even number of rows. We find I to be 305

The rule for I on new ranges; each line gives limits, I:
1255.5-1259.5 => 292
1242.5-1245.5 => 303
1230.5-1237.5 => 294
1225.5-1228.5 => 298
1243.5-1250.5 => 311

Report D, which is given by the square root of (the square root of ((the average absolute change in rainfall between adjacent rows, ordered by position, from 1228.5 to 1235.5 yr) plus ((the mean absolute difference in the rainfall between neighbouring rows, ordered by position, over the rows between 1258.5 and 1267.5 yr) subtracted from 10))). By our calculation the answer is 1.76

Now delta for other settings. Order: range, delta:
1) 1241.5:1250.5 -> -275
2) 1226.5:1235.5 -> -281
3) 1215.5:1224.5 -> -286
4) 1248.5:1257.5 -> -271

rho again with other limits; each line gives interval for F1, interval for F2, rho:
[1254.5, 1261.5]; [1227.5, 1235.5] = 290.0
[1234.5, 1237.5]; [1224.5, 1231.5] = 291.0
